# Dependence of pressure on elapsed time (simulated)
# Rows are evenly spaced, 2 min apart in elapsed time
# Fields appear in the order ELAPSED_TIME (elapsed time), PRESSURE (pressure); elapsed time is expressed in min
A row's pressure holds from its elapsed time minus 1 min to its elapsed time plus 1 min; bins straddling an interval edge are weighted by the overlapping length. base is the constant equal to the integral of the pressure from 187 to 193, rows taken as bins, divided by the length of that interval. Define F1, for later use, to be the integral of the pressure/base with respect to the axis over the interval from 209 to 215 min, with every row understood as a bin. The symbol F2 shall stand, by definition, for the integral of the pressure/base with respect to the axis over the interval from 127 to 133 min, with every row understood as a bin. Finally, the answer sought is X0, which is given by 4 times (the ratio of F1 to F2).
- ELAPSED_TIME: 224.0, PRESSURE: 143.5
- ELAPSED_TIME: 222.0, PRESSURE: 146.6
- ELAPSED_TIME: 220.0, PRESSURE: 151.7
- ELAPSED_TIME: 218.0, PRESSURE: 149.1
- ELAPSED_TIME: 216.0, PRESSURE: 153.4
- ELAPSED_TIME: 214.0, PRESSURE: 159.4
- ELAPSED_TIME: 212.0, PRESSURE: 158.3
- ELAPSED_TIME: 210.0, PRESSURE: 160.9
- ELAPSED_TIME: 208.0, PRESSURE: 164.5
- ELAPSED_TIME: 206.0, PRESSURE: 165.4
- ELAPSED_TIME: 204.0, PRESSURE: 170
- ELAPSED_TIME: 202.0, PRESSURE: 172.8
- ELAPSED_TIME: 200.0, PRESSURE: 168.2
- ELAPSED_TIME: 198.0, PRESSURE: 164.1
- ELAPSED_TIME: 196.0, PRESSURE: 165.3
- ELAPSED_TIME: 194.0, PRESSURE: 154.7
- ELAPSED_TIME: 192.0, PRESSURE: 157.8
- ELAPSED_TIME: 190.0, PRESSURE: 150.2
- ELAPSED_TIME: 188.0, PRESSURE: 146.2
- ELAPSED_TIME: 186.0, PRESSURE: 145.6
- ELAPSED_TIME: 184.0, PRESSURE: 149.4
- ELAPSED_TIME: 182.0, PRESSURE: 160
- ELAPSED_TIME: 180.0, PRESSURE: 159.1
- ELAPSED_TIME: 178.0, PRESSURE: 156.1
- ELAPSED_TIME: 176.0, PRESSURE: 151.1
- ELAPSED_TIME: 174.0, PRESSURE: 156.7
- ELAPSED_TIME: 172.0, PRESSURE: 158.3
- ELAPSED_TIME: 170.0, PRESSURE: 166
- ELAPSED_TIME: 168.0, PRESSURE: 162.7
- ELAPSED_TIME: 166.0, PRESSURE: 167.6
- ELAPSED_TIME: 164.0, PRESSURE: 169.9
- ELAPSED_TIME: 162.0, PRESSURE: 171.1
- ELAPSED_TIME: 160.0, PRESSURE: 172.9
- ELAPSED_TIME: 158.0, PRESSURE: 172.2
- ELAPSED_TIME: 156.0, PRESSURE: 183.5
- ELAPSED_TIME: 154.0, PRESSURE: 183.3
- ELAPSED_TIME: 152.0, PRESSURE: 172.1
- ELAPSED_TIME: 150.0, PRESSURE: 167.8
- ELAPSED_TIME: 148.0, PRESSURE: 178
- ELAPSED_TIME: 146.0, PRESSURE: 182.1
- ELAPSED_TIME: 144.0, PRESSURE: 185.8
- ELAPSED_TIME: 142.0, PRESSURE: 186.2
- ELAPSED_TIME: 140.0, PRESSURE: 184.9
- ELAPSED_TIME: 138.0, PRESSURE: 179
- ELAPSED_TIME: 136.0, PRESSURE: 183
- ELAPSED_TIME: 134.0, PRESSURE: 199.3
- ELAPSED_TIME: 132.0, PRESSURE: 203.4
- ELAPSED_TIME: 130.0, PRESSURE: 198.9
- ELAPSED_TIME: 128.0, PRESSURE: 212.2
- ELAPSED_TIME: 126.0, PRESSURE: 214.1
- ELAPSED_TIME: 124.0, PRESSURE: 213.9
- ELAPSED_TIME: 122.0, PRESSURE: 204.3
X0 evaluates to 3.12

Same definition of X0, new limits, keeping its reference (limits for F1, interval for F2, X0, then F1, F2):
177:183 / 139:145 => 3.41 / 6.28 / 7.4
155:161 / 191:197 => 4.43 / 6.98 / 6.3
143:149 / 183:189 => 4.95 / 7.21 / 5.8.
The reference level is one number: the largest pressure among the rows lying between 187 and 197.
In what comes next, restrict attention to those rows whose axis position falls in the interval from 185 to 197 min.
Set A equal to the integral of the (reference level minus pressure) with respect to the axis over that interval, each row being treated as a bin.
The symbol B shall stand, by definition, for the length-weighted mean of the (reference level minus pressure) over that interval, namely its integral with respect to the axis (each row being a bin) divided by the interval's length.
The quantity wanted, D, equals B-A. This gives -132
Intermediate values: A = 144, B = 12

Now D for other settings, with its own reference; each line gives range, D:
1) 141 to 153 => 147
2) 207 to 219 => -85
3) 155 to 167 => 83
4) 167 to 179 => -75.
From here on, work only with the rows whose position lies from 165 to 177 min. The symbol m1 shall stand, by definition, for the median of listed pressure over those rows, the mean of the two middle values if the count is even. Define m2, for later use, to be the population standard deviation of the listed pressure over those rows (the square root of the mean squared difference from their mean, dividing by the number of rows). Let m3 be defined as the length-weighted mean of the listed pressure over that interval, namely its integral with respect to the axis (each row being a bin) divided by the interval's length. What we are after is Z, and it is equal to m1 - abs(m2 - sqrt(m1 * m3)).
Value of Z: 5.7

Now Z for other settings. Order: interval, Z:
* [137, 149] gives 3.7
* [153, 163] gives 3.7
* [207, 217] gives 3.7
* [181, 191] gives 4.7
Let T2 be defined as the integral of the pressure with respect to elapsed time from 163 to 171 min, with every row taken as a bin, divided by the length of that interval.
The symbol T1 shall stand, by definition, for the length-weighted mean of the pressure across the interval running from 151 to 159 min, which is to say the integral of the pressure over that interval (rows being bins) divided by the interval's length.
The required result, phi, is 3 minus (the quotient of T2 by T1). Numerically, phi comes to 2.06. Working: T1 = 178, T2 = 167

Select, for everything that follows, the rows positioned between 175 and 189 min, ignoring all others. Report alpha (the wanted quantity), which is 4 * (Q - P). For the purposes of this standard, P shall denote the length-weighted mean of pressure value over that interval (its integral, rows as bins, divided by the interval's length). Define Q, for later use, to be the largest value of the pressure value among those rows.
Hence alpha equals 30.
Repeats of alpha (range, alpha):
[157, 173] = 21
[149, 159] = 31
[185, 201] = 47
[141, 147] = 6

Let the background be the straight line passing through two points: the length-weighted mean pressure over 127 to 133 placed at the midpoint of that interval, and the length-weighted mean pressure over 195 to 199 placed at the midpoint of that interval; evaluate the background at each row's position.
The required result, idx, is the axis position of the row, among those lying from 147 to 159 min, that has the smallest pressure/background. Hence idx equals 150.0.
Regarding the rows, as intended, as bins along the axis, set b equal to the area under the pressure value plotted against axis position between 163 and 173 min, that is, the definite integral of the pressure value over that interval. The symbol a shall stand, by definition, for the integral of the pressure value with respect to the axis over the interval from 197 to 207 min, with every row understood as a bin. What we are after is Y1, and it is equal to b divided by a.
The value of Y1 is 0.98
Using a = 1681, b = 1649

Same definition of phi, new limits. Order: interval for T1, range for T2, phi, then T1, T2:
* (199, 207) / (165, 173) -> 2.03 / 169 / 164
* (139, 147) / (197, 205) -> 2.09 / 185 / 169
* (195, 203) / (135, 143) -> 1.91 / 168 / 183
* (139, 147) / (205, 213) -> 2.12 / 185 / 162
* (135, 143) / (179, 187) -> 2.16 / 183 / 154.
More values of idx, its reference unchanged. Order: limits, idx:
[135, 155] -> 150.0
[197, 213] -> 198.0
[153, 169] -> 168.0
